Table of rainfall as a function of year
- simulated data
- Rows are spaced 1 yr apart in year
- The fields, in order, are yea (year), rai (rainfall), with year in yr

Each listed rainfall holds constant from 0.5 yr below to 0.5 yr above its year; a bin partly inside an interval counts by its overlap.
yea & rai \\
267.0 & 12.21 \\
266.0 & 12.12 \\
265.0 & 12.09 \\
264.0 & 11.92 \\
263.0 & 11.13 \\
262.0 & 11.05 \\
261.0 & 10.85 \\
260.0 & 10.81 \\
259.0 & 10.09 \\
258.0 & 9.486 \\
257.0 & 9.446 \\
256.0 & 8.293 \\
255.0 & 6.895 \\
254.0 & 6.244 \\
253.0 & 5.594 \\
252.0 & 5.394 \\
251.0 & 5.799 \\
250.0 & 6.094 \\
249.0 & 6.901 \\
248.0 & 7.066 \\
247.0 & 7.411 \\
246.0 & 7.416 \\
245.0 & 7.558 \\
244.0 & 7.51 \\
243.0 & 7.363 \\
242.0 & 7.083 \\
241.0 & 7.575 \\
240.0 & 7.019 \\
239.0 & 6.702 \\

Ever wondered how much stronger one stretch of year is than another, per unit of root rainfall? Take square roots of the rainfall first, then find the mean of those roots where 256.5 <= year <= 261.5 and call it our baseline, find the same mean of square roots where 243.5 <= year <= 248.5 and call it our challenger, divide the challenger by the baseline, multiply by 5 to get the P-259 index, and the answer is 4.27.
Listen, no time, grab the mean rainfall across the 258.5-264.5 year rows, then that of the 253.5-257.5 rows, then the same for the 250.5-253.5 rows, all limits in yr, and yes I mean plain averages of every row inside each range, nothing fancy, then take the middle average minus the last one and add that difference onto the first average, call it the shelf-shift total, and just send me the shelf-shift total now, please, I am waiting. 13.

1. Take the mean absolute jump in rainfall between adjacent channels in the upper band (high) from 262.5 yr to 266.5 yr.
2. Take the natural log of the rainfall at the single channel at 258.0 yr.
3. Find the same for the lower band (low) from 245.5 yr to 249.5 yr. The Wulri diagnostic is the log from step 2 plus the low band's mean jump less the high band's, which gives 2.1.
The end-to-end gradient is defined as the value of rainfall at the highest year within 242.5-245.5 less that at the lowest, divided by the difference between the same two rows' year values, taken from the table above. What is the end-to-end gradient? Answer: 0.10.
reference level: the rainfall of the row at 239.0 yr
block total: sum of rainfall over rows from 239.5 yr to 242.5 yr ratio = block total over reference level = 3.2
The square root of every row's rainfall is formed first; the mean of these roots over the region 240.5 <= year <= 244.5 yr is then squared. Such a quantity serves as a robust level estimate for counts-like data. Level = 7.4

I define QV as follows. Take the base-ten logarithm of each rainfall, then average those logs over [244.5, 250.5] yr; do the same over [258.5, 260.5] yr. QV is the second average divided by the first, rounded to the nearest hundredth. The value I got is 1.20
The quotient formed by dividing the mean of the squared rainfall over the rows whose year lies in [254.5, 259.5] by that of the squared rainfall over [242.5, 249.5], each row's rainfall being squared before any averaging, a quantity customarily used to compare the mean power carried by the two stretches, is 1.5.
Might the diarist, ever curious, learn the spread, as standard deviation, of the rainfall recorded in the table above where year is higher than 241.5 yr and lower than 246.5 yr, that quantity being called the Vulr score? 0.2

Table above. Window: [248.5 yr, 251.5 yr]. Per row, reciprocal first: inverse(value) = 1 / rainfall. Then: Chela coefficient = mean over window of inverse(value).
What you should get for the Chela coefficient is 0.16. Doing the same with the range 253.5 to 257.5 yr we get 0.13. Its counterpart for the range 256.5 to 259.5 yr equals 0.10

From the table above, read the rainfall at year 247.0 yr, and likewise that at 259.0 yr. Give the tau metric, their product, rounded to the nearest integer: 75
